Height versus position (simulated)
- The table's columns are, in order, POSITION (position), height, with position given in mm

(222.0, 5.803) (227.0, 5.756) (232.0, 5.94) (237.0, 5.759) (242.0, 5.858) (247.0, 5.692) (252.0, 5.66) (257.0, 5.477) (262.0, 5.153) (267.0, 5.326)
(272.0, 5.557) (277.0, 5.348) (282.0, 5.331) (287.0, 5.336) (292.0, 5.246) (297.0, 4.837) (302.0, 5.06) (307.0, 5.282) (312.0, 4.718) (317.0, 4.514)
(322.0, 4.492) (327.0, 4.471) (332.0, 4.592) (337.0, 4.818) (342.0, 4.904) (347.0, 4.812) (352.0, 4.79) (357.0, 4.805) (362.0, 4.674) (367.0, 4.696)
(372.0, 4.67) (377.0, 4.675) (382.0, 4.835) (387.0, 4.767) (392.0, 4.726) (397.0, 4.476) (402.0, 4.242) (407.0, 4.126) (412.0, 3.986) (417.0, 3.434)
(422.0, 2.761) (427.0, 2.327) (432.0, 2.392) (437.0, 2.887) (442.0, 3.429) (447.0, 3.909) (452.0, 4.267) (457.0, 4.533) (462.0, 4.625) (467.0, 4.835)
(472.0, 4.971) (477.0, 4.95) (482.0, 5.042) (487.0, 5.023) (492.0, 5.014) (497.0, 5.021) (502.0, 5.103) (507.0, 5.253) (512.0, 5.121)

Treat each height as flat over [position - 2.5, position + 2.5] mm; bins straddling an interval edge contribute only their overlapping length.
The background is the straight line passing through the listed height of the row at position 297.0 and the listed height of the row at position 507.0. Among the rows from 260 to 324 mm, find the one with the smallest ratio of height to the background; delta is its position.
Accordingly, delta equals 322.0 mm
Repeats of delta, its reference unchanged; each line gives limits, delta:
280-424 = 422.0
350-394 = 377.0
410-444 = 427.0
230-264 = 262.0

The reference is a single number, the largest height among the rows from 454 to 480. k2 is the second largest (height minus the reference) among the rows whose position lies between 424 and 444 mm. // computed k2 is -2.08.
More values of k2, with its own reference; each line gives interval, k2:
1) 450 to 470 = -0.35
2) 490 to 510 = 0.13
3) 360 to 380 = -0.30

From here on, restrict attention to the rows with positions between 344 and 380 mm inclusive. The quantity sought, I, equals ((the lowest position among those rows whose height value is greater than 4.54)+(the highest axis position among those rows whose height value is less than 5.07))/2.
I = 362.0 mm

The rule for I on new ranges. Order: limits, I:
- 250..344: 297.0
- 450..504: 479.5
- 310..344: 327.0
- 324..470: 399.5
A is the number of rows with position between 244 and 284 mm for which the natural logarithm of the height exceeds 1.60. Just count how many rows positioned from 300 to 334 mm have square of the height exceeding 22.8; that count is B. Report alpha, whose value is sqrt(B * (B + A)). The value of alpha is 4.5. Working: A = 8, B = 2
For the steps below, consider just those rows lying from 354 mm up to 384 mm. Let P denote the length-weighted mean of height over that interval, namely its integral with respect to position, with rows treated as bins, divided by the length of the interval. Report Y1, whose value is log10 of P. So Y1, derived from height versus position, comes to 0.67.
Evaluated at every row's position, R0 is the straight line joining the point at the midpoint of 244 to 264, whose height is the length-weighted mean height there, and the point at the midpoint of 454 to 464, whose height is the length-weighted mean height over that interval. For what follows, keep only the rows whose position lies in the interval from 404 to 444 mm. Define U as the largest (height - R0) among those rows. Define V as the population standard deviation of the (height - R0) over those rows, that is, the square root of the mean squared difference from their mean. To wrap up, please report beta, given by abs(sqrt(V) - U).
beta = 1.5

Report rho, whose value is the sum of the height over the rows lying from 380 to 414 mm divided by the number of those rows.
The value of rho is 4.5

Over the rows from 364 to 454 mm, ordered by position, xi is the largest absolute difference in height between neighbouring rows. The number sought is 0.673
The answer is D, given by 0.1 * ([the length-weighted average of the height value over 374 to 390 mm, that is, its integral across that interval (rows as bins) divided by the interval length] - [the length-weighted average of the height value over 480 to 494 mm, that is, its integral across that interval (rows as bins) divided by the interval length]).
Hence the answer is -0.03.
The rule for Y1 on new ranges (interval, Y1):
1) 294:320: 0.69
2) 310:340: 0.66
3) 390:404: 0.65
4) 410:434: 0.47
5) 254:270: 0.73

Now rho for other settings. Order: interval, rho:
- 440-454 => 3.9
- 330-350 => 4.8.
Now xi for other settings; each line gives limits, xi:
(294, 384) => 0.564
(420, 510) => 0.542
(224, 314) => 0.564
